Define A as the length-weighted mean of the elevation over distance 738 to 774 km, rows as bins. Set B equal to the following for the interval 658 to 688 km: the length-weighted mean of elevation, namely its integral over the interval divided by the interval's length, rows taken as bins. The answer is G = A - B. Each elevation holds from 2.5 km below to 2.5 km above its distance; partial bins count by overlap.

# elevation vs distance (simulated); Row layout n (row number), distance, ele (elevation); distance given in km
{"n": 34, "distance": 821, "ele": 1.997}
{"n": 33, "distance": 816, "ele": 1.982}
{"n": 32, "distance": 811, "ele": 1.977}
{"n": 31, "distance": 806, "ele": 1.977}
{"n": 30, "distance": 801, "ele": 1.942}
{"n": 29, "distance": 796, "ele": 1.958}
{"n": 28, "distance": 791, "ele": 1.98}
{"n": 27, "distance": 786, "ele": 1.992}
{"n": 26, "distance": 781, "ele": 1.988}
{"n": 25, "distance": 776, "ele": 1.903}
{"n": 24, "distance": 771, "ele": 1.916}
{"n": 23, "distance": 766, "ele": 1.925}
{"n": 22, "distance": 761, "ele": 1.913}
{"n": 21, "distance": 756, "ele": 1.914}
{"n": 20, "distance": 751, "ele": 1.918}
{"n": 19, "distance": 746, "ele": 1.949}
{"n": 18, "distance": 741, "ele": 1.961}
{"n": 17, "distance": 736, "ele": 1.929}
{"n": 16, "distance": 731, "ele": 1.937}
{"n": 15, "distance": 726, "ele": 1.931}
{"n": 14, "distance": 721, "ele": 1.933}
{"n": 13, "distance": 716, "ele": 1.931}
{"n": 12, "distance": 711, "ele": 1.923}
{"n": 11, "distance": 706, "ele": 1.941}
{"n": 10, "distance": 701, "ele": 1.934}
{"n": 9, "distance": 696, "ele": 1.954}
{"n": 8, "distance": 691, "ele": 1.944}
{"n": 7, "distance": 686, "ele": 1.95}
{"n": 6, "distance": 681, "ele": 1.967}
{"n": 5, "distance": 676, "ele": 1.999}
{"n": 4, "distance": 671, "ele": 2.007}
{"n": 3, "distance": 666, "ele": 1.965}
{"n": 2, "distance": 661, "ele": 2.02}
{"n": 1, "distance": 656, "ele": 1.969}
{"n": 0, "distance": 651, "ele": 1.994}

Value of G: -0.06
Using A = 1.93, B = 1.98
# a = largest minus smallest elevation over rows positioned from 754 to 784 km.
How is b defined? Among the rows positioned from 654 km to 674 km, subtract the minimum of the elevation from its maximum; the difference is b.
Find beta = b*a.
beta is 0.0047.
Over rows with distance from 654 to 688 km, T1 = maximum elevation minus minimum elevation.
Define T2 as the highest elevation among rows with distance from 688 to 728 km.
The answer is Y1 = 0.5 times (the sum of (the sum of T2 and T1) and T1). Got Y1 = 1.05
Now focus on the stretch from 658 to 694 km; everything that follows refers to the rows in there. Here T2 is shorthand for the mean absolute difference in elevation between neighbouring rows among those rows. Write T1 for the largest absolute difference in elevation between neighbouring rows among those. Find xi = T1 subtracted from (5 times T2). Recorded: 0.078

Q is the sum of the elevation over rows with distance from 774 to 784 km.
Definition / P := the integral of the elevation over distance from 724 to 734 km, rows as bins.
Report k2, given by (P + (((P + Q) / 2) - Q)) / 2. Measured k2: 13.5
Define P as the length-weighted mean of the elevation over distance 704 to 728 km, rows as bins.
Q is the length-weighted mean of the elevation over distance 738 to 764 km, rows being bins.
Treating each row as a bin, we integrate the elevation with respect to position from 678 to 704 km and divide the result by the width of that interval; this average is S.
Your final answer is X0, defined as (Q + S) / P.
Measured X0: 2.01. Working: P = 1.93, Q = 1.931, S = 1.95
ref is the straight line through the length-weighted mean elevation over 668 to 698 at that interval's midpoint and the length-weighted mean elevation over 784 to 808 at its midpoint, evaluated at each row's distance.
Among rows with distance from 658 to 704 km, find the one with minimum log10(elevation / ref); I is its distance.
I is 701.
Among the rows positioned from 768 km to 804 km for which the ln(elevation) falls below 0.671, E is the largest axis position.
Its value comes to 801 km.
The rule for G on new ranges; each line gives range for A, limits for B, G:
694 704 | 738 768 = 0.01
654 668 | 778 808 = 0.01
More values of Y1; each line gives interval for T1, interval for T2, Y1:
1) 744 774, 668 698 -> 1.04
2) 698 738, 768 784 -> 1.01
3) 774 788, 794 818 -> 1.08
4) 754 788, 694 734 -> 1.07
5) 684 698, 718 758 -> 0.99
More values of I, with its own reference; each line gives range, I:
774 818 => 776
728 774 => 761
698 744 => 711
